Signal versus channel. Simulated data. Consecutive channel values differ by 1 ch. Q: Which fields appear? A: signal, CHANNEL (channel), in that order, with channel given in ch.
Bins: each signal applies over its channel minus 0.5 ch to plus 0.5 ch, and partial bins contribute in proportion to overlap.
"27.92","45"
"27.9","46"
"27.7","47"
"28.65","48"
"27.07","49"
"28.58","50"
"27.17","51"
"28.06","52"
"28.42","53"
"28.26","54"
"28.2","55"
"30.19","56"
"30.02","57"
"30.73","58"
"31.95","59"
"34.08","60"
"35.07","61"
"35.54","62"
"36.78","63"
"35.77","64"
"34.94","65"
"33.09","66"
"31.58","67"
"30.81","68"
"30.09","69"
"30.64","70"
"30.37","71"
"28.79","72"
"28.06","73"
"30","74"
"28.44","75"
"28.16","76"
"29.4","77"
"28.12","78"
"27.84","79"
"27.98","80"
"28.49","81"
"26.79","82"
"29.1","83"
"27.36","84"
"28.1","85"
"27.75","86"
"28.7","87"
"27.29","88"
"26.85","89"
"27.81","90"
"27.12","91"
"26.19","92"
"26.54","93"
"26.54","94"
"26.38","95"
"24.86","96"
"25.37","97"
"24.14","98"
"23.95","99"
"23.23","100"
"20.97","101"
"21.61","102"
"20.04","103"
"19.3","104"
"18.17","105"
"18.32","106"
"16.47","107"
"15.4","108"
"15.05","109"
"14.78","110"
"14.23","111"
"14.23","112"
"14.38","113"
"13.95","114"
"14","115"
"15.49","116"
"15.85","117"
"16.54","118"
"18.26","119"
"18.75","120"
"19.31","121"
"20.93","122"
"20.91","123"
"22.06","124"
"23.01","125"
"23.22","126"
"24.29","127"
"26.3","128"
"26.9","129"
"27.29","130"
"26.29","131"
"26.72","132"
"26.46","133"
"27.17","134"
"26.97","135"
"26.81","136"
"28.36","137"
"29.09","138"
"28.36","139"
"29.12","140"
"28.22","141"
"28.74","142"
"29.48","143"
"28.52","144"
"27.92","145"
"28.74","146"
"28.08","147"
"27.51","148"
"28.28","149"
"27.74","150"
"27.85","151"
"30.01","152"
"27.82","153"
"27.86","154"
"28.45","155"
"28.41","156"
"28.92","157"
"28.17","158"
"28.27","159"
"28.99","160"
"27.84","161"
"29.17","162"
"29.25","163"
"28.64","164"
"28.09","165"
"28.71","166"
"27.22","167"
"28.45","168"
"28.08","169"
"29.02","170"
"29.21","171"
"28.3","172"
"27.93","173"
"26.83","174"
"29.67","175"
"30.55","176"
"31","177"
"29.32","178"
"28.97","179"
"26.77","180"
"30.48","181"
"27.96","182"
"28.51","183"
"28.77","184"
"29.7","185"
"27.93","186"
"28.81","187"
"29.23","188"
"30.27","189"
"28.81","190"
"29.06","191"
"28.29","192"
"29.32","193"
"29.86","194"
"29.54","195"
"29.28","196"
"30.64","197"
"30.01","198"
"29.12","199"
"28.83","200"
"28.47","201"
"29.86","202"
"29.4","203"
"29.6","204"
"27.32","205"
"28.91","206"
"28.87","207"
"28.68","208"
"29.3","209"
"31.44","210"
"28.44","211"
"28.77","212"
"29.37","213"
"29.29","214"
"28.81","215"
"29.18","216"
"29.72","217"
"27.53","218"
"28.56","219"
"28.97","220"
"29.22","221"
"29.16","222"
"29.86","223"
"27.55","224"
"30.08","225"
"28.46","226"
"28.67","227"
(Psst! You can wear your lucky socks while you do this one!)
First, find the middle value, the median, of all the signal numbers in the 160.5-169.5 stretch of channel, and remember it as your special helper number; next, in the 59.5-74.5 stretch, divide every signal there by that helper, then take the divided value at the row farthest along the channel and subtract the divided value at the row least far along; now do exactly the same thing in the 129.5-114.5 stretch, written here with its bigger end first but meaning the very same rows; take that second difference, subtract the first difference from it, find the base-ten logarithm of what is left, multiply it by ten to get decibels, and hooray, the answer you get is -2.2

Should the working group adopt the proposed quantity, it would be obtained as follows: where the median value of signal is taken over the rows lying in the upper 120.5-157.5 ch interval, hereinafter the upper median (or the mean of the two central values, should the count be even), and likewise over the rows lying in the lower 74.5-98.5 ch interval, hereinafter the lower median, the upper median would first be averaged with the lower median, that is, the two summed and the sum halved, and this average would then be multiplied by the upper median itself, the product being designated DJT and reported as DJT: 770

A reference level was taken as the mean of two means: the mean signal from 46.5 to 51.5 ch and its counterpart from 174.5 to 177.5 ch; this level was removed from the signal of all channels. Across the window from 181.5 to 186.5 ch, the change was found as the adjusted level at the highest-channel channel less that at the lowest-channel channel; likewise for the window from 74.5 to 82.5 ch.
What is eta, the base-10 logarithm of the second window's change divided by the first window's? 1.7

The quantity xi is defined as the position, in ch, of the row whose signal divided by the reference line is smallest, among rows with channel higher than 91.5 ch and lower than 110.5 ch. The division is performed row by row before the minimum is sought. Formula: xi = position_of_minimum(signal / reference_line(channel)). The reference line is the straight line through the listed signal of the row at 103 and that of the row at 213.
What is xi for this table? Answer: 110 ch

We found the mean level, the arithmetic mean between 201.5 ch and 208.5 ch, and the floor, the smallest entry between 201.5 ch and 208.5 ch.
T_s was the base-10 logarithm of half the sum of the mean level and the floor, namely 1.45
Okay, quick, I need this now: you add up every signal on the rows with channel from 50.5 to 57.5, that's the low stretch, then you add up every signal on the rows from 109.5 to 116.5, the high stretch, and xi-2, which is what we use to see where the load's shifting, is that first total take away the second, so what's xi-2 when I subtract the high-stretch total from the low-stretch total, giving 99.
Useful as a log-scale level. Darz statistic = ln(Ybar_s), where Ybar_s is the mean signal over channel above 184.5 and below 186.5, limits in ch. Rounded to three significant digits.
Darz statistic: 3.36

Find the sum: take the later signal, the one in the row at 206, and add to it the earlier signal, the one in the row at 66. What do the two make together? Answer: 62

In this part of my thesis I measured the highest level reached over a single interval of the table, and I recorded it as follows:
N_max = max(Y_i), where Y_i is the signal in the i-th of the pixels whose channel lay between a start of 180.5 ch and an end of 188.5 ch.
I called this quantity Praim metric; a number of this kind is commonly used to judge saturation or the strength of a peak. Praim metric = 30.48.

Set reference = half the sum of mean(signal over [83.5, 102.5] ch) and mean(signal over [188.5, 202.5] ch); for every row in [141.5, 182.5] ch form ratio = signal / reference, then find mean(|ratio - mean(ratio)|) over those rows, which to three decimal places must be 0.026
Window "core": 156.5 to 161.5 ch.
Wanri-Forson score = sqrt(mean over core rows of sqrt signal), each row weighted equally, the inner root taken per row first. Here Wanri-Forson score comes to 2.31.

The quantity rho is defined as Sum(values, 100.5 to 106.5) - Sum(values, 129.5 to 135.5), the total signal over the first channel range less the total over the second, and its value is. -42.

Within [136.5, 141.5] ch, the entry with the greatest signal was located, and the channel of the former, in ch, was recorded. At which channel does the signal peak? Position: 140 ch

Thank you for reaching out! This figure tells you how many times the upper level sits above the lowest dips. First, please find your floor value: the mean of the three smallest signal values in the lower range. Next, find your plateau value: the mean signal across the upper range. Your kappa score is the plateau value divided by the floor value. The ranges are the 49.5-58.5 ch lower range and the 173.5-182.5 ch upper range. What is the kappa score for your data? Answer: 1.04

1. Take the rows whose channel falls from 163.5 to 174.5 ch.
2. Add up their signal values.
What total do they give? 310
